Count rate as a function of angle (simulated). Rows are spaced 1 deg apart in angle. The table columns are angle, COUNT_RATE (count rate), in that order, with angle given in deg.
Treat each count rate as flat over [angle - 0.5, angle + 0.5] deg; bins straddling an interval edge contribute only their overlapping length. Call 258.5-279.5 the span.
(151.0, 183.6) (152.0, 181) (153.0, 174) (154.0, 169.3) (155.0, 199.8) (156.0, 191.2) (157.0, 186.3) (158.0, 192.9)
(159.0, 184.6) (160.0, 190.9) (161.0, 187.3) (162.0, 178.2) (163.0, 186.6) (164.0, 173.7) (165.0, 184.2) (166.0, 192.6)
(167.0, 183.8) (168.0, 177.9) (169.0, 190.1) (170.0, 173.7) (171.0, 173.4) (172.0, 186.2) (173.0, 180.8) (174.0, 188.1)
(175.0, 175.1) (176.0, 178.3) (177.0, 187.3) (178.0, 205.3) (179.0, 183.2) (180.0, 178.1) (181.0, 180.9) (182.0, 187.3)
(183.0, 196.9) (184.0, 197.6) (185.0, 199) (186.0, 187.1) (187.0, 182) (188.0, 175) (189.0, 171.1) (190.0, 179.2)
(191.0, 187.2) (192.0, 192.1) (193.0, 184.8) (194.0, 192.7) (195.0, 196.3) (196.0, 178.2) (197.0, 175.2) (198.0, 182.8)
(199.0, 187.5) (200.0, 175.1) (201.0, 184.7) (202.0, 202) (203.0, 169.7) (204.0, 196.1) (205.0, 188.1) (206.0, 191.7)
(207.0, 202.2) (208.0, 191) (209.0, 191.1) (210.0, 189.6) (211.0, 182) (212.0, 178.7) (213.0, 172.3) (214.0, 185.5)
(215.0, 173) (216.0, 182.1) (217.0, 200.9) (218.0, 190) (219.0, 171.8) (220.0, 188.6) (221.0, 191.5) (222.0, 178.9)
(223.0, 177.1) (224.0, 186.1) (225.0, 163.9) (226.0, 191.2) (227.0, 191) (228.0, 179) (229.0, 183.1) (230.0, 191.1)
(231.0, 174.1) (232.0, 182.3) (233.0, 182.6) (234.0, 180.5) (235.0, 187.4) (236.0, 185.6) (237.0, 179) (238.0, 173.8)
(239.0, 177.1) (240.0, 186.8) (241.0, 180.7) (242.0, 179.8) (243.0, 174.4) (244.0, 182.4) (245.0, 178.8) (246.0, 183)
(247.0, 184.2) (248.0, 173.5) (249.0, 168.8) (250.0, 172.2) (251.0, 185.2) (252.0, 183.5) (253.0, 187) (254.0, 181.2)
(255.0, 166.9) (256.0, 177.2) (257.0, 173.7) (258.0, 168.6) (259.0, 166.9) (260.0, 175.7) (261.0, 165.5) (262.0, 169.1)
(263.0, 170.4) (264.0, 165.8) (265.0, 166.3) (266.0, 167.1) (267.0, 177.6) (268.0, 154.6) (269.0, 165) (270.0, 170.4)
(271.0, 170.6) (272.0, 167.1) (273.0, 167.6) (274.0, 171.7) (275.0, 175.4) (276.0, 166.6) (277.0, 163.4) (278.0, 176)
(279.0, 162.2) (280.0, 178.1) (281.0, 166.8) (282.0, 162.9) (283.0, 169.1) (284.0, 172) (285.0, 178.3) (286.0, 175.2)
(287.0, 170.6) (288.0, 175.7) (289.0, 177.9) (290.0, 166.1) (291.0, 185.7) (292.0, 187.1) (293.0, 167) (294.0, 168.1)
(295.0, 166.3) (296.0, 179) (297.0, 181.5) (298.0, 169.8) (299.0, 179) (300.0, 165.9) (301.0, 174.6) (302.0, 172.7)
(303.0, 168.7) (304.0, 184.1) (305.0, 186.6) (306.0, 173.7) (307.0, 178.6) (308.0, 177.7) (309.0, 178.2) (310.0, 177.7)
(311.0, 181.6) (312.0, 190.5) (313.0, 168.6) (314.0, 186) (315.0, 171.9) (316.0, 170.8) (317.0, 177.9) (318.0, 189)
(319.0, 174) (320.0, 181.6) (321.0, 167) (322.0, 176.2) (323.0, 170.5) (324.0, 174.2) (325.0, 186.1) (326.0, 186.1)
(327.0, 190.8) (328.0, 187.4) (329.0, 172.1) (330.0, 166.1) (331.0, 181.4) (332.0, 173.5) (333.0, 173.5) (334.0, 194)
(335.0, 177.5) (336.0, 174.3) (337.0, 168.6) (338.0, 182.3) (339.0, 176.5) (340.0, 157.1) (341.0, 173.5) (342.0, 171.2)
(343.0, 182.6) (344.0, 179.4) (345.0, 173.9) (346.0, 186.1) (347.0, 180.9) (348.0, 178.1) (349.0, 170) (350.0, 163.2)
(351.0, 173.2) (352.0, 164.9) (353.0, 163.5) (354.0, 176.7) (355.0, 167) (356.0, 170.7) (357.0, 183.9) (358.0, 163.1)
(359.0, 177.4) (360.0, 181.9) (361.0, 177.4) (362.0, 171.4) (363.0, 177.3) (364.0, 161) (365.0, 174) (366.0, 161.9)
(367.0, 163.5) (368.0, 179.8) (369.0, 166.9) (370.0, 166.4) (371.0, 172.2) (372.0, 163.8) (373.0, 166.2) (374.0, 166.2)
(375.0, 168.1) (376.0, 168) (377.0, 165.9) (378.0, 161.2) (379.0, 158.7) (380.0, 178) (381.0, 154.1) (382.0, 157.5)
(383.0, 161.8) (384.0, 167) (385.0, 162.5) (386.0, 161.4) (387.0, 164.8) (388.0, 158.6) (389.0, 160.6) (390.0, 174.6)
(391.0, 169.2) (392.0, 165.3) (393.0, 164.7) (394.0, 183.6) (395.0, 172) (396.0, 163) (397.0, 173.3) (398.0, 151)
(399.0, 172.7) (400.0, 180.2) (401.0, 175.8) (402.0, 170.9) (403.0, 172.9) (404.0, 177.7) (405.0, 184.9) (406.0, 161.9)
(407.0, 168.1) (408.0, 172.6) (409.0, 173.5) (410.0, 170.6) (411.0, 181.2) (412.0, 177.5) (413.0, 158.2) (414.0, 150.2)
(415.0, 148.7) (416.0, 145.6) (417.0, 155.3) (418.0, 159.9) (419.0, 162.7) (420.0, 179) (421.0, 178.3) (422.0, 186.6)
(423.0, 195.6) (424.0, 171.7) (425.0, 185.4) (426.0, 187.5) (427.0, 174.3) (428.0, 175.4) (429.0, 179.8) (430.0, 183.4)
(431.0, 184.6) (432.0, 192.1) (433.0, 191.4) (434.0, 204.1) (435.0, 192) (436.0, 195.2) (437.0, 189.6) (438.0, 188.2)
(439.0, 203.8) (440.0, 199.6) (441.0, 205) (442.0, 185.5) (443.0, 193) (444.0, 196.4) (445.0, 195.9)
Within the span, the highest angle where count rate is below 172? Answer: 279.0 deg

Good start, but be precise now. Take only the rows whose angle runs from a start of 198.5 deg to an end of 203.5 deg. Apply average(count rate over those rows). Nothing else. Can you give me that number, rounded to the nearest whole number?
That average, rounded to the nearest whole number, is 184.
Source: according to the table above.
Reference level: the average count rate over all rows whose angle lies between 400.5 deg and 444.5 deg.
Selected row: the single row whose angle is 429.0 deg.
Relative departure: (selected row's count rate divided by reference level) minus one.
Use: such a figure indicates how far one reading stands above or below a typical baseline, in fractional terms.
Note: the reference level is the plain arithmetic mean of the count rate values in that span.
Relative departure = 0.00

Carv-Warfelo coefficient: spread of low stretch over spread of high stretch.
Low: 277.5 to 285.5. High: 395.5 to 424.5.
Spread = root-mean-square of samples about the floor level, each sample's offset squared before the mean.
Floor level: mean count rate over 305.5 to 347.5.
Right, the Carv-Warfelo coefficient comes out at 0.64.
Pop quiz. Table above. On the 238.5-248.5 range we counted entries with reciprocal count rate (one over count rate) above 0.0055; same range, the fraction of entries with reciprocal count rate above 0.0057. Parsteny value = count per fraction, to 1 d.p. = 30.0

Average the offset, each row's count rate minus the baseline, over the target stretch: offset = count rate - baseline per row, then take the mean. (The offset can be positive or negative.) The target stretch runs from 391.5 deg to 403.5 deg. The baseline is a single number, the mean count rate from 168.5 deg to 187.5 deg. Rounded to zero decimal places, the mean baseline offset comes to -15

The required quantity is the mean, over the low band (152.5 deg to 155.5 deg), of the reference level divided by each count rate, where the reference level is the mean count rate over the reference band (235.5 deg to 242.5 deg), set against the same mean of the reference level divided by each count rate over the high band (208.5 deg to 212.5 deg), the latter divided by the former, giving 0.97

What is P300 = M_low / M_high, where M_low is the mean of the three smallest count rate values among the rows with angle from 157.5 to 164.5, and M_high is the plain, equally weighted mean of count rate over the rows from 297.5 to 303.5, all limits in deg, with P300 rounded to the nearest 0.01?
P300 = 1.04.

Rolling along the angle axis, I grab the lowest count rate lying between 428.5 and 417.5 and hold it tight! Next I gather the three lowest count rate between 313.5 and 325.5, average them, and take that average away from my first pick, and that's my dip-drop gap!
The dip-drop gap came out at -10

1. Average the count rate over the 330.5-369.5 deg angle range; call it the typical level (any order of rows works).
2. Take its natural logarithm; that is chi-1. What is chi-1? 5.16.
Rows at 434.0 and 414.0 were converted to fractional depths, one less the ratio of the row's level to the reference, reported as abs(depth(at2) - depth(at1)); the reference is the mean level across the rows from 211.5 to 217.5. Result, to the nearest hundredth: 0.30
